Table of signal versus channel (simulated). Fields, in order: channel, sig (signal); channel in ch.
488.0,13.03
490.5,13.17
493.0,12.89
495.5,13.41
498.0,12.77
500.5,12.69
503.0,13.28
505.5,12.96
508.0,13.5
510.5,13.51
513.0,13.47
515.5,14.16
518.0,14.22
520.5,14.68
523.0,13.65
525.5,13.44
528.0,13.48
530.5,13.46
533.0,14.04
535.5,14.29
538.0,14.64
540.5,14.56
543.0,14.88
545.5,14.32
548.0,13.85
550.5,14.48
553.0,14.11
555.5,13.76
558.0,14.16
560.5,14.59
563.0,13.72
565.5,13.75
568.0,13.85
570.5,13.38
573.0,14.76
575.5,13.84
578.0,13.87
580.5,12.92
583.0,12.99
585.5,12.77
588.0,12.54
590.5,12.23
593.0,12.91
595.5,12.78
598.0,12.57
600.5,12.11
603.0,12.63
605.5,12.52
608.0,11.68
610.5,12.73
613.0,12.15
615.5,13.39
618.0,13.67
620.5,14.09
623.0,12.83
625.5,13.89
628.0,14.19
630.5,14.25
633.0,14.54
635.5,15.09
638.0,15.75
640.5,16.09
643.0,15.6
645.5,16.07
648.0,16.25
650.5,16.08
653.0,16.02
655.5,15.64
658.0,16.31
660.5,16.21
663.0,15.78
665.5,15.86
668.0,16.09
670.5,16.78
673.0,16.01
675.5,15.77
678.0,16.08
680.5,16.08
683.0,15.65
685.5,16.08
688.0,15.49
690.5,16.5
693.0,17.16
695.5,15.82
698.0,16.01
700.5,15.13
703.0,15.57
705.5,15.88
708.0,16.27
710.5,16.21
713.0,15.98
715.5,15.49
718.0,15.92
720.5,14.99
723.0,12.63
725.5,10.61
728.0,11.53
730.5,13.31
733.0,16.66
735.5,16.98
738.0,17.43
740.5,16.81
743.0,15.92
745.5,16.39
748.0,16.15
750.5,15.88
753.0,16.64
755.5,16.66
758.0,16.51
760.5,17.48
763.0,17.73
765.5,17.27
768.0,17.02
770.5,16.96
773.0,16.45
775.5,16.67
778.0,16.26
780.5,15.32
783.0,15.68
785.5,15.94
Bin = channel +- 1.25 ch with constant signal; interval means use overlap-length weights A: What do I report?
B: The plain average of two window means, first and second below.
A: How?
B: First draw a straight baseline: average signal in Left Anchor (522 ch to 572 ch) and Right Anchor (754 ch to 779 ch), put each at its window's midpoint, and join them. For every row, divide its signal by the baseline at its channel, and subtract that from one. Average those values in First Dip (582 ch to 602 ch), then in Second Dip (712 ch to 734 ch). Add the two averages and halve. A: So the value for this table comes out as 0.14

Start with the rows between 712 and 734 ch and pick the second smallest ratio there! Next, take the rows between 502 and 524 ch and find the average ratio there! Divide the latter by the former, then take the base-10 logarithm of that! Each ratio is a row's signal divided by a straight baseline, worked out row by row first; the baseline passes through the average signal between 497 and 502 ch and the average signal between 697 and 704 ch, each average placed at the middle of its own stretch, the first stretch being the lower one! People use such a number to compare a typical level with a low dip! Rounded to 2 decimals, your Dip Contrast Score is 0.17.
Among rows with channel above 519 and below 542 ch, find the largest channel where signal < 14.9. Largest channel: 540.5 ch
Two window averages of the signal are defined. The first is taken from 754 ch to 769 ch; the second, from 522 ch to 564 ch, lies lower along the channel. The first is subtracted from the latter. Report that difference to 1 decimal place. -3.0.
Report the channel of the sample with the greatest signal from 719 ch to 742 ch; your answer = 738.0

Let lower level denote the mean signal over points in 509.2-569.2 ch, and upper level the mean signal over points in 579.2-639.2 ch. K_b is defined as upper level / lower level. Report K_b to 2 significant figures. 0.94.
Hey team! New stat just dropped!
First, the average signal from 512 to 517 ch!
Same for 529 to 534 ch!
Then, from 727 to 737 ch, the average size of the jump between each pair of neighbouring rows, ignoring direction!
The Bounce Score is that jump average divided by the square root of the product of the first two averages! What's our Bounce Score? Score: 0.132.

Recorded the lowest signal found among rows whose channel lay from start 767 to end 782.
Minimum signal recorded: 15.32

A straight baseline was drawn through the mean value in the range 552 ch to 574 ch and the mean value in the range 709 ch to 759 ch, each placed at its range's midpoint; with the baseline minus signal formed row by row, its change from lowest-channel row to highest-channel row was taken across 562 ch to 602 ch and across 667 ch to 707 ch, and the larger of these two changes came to 1.9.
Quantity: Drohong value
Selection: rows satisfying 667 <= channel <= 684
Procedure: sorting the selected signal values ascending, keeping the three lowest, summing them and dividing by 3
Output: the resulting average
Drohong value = 15.8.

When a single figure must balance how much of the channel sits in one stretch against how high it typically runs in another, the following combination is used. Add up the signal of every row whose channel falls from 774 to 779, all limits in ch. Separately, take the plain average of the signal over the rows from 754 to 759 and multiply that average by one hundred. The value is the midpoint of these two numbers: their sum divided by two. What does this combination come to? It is 846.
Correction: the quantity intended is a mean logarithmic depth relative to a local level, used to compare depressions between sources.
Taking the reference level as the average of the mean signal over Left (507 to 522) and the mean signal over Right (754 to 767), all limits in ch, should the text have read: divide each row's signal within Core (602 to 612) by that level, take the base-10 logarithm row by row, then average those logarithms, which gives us -0.10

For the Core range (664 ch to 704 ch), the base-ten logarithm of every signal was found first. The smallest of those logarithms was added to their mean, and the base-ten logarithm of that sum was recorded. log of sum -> 0.377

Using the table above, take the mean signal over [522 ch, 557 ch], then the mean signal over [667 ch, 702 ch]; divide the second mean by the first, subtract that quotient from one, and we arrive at -0.14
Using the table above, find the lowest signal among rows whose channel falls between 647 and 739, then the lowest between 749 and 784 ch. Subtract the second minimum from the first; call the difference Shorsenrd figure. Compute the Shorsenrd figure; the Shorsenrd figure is -4.7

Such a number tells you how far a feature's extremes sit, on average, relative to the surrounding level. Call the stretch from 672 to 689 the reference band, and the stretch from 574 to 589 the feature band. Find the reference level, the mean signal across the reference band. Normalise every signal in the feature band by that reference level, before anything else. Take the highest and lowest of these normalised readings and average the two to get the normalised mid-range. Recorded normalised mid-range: 0.83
